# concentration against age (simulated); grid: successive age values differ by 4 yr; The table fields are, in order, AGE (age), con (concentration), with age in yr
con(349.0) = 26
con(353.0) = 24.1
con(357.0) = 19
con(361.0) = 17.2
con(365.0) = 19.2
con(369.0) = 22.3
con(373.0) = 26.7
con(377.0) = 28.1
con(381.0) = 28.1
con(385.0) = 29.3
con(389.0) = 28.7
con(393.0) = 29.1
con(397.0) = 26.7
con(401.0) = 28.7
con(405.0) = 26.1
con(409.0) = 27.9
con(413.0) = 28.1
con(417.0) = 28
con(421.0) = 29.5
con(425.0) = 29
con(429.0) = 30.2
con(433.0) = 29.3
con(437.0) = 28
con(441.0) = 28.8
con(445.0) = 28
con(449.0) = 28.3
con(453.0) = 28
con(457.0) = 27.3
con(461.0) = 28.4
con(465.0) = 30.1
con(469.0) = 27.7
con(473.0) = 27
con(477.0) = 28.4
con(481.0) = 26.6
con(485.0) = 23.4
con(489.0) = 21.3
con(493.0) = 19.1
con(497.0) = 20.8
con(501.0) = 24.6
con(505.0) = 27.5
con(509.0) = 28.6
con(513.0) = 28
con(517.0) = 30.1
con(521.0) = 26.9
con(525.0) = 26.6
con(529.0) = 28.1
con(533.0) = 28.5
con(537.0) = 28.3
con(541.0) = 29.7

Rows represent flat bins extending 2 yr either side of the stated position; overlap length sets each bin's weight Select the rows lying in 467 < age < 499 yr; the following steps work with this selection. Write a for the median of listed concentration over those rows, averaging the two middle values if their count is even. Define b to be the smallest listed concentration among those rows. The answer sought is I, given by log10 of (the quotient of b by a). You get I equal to -0.12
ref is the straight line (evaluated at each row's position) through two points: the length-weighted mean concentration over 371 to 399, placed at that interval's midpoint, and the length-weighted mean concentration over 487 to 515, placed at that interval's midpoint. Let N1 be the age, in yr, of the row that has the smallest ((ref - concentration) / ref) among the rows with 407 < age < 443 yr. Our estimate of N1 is 429.0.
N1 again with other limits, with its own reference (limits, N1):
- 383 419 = 393.0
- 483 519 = 517.0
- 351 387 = 385.0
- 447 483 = 465.0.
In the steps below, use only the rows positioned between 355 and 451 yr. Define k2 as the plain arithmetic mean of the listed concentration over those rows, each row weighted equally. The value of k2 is 26.8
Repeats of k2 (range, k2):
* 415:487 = 28.1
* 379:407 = 28.1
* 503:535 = 28.0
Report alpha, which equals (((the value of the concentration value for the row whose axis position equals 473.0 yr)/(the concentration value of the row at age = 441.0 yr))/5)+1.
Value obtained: 1.19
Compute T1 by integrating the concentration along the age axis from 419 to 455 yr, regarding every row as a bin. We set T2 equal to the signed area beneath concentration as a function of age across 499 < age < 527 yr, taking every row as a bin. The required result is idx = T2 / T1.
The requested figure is 0.74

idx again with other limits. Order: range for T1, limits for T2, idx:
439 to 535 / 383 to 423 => 0.44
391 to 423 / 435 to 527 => 2.74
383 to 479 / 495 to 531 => 0.35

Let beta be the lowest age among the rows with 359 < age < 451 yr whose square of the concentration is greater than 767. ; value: 377.0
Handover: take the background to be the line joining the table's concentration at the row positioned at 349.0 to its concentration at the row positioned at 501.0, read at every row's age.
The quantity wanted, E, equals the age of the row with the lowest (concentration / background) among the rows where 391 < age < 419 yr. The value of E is 405.0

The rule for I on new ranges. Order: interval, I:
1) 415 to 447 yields -0.01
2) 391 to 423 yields -0.03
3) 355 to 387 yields -0.15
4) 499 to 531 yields -0.05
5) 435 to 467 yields -0.01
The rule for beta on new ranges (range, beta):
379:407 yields 381.0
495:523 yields 509.0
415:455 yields 417.0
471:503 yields 477.0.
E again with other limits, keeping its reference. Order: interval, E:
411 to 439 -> 417.0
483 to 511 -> 493.0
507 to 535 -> 525.0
